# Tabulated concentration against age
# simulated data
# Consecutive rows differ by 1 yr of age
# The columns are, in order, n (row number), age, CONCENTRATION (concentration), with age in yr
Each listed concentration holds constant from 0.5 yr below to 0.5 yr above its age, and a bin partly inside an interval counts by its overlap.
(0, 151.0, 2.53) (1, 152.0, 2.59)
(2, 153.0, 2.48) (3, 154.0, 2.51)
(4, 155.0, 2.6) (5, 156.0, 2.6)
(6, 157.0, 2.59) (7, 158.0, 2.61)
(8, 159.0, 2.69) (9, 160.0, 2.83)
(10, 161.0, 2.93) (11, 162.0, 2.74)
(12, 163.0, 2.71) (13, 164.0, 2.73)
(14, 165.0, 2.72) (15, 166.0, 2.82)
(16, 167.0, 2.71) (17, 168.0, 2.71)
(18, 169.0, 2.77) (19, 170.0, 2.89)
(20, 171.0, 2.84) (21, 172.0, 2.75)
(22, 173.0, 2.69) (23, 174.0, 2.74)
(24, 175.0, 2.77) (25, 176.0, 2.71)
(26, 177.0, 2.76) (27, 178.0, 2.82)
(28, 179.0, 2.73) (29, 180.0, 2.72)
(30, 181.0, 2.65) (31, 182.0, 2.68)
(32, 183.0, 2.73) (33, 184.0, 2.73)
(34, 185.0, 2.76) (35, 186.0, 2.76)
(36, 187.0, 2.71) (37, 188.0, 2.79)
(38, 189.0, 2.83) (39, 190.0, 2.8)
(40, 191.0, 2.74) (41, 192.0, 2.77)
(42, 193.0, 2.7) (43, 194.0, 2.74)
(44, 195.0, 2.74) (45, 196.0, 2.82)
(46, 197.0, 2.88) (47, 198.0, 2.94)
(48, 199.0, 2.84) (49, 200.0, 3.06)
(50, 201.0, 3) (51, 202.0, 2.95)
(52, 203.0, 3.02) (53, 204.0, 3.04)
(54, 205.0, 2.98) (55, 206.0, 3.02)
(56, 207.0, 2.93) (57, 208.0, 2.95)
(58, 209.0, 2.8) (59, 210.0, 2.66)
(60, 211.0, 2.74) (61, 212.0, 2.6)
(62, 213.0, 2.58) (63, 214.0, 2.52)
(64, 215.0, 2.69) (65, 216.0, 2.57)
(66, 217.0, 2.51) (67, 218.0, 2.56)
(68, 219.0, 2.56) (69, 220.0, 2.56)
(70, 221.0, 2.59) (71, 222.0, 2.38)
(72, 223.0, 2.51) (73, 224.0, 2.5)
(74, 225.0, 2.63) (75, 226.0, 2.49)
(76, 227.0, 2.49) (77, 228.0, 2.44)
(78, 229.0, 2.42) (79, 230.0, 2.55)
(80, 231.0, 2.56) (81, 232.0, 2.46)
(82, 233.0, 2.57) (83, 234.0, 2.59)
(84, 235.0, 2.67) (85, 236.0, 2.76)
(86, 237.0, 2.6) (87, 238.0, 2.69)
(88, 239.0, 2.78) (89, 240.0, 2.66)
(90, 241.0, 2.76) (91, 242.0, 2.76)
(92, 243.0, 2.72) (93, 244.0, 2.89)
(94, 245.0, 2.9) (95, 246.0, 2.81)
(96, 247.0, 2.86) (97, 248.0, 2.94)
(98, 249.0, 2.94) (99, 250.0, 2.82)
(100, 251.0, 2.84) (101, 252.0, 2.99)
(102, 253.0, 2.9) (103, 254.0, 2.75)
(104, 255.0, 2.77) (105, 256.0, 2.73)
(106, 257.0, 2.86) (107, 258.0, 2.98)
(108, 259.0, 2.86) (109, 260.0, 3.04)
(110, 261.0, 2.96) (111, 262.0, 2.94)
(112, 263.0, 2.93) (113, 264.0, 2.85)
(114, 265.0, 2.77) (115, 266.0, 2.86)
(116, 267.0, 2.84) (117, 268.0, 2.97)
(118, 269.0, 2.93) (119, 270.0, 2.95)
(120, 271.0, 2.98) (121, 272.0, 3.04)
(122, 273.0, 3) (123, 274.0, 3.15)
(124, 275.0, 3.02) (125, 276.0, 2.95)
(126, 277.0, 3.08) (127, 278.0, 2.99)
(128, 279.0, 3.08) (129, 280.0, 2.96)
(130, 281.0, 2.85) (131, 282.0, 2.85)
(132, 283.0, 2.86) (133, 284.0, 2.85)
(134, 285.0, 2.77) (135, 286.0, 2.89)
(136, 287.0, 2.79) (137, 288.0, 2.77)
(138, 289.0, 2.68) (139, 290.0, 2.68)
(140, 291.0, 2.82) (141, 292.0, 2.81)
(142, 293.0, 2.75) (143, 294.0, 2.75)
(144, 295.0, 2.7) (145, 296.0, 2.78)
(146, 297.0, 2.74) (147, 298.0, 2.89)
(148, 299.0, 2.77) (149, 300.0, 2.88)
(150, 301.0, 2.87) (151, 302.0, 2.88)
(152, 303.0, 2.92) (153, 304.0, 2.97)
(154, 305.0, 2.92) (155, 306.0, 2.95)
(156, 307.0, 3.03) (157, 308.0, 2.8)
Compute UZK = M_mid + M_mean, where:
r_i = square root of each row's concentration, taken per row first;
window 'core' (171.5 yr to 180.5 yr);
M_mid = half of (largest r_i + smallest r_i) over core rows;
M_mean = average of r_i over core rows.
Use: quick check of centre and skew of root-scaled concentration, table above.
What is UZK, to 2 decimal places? 3.32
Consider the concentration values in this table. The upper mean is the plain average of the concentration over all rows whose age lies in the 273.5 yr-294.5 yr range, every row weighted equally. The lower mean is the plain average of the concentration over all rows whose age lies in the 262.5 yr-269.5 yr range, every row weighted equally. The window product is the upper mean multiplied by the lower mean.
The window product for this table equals 8.3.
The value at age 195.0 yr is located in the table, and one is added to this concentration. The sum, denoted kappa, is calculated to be 3.7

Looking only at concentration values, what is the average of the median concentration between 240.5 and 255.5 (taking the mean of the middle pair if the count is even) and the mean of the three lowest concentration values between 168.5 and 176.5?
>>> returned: 2.78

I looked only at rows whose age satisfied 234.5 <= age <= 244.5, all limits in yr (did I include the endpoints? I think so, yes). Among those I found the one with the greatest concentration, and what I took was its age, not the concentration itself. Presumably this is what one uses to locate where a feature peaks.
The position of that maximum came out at 244.0 yr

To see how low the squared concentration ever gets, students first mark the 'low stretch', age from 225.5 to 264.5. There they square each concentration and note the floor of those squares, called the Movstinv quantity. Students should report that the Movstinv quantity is 5.86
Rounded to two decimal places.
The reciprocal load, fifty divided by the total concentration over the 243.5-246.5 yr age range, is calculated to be 5.81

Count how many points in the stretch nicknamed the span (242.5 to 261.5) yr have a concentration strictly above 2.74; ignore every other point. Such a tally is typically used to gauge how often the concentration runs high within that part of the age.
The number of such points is 17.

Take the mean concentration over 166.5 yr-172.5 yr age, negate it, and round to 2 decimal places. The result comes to -2.78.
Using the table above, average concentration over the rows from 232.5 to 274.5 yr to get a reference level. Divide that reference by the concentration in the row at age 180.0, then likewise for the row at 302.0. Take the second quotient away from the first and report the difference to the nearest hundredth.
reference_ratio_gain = 0.06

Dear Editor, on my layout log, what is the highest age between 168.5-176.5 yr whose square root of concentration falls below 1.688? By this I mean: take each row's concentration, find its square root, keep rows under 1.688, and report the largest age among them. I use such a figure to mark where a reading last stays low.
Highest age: 176.0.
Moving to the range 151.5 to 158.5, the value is 158.0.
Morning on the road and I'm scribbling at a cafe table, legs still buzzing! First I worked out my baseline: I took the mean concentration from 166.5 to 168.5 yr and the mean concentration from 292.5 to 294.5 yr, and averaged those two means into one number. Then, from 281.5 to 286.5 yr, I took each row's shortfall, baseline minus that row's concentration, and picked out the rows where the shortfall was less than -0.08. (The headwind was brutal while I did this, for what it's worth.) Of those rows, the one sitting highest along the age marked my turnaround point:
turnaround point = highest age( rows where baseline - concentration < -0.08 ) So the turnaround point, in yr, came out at 286.0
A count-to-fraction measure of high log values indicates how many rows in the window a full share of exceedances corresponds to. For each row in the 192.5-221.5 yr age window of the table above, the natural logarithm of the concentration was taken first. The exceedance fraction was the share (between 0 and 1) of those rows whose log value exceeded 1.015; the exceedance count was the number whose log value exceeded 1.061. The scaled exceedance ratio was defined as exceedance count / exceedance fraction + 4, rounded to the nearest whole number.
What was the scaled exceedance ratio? 25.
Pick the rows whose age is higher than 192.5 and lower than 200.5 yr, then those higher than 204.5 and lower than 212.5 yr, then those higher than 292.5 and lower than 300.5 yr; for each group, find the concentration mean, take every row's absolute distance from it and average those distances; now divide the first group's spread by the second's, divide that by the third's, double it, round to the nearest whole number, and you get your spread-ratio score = 26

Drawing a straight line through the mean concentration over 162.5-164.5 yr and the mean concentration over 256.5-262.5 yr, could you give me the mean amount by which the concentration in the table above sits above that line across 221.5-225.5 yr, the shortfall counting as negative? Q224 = -0.35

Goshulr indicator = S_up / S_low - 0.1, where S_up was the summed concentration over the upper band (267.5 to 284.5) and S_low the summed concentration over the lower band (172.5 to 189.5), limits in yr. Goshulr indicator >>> 0.98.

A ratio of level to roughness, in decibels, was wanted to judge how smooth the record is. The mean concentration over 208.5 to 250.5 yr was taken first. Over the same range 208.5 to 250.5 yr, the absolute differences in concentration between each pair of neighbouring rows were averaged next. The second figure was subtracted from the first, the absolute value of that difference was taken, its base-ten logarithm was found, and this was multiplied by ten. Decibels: 4.1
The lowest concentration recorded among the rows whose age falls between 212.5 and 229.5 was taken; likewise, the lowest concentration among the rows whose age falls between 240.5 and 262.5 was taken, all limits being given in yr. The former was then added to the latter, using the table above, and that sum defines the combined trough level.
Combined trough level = 5.1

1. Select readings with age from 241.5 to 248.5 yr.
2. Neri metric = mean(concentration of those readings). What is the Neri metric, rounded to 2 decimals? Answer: 2.84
